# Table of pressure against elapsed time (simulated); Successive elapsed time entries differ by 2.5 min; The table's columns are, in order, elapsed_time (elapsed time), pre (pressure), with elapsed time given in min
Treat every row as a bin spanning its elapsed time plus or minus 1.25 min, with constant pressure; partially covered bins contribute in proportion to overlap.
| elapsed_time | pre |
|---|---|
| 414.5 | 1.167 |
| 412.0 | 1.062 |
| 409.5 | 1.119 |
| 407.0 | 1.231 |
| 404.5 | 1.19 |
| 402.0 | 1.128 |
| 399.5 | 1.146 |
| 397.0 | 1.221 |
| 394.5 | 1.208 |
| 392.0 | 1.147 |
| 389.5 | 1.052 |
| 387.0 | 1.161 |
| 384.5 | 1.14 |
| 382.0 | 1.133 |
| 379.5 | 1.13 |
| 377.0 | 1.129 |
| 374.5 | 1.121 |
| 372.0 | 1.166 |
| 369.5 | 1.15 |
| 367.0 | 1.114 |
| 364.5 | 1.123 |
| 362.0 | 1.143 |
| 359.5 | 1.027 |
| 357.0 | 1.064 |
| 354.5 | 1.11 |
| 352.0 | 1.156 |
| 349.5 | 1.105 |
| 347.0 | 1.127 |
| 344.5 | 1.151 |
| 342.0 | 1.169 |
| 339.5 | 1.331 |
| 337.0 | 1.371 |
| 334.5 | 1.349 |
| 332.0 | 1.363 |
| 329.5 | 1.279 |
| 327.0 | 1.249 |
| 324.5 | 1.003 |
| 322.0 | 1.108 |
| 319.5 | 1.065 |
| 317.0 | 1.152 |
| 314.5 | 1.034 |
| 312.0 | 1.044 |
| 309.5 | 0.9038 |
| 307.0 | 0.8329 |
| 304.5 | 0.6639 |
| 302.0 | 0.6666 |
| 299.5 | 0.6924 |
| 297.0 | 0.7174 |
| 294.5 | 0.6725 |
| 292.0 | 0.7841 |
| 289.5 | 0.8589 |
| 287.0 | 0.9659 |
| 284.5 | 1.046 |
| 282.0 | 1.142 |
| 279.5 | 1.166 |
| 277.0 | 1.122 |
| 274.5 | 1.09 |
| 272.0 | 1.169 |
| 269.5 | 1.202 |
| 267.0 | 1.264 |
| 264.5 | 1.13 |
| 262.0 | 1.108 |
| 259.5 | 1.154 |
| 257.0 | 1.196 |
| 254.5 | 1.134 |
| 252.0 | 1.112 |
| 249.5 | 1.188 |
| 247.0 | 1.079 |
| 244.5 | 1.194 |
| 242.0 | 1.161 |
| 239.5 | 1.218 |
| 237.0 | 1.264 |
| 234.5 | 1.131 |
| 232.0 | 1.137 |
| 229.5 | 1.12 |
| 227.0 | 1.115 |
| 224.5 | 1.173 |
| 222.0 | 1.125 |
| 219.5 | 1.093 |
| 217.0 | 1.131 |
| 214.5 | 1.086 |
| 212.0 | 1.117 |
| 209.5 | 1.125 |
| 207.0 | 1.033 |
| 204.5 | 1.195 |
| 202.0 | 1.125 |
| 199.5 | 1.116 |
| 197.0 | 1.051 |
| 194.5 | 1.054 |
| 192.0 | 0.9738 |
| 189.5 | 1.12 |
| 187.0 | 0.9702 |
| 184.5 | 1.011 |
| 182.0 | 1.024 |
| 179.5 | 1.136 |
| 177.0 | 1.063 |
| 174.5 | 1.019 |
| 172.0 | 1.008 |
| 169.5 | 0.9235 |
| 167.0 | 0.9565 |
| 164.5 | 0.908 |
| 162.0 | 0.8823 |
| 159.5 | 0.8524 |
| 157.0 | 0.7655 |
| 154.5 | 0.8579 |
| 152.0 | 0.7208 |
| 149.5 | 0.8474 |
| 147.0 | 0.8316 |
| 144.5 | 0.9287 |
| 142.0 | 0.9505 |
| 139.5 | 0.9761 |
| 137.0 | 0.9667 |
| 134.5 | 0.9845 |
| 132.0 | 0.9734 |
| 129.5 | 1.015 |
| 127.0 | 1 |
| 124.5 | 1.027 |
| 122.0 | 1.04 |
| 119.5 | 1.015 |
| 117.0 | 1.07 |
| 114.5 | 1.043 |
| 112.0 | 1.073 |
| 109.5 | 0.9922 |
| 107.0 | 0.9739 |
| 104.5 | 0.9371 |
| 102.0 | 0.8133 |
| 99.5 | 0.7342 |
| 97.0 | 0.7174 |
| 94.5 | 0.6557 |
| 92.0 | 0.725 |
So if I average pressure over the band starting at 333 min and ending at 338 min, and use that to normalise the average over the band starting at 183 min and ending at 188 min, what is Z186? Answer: 0.73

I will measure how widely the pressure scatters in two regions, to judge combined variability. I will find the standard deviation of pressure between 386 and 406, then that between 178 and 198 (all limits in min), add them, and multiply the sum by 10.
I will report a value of 1.1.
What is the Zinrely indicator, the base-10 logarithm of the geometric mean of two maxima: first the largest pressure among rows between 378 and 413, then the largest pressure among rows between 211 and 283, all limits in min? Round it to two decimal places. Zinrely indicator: 0.10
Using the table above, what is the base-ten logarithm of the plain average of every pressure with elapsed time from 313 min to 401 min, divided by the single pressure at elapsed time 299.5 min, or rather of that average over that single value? 0.22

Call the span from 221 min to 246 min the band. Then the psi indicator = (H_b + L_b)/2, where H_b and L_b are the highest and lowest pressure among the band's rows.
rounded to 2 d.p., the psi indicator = 1.19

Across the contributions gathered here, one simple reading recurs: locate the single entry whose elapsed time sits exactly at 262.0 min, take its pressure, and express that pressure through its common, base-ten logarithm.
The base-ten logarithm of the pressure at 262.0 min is 0.045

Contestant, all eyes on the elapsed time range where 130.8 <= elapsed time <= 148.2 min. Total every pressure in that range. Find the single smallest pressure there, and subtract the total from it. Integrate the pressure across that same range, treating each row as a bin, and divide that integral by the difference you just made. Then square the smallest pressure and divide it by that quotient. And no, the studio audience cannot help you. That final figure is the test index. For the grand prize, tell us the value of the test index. -0.24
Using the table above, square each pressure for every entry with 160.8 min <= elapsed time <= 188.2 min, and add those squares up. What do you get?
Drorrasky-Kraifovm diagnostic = 11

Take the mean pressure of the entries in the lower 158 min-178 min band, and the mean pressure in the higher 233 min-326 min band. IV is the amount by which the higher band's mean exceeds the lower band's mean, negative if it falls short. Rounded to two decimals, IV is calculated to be 0.09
